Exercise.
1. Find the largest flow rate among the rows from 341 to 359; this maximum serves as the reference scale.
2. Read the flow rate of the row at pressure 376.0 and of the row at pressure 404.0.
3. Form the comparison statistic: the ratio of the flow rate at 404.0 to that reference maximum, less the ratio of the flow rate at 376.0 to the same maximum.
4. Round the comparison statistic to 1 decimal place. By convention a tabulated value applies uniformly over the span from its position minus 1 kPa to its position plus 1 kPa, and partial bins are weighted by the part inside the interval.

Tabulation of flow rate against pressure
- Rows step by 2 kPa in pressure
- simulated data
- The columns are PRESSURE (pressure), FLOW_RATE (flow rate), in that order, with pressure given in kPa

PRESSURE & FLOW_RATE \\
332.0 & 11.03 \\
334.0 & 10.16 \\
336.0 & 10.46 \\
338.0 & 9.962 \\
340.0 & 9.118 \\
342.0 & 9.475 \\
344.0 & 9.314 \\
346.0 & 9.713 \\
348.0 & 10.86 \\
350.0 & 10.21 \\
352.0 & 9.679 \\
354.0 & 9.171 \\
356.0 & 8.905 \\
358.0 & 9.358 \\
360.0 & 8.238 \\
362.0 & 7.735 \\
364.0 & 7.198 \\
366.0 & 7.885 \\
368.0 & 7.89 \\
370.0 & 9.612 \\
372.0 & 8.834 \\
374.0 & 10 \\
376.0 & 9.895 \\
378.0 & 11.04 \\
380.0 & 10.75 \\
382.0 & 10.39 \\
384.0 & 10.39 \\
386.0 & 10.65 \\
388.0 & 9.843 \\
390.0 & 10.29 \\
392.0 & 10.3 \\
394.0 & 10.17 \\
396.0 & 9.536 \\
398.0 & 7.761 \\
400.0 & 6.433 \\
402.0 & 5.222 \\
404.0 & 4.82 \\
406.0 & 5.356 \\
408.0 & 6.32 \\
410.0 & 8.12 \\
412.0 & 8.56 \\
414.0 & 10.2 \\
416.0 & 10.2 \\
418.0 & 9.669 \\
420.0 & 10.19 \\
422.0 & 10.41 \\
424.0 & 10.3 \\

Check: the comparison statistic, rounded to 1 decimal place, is -0.5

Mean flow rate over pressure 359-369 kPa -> 7.8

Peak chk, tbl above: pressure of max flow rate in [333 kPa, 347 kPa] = 336.0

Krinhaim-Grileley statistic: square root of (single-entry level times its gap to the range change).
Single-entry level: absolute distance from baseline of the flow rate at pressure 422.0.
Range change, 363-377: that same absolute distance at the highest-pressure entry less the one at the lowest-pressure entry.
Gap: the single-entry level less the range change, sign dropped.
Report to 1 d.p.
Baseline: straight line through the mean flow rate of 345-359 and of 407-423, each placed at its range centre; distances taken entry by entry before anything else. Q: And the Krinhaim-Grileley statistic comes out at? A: 2.0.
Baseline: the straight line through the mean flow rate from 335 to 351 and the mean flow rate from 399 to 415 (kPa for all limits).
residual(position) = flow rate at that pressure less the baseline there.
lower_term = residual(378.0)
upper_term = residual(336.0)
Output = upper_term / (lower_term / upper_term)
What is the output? 0.0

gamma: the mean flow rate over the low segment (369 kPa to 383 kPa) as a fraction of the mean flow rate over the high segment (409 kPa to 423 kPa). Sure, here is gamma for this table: 1.0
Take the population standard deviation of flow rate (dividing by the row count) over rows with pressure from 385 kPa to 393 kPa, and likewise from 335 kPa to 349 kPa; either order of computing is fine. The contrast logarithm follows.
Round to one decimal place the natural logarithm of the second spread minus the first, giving -1.2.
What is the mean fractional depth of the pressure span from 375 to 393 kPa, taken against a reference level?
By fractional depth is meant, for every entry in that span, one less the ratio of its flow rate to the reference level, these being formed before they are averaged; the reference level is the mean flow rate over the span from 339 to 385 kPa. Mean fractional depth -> -0.11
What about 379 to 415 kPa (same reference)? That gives 0.08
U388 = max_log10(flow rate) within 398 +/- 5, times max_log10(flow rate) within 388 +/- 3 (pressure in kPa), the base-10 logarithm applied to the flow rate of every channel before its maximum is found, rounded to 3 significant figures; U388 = 1.03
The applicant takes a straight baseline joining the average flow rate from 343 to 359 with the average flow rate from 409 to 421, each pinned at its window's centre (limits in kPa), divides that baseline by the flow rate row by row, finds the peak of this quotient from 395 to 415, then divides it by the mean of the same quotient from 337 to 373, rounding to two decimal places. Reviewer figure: 1.84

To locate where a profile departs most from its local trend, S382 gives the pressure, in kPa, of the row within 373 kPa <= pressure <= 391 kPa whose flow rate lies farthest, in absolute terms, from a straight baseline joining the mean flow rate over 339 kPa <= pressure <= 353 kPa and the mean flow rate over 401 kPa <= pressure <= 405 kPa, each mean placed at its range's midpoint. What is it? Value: 386.0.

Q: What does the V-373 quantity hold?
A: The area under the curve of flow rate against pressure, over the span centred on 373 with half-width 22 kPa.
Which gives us 416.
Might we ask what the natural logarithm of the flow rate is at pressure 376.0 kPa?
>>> 2.29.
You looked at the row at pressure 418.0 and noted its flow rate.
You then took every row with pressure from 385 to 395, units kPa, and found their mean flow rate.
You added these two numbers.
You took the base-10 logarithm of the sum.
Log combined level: 1.30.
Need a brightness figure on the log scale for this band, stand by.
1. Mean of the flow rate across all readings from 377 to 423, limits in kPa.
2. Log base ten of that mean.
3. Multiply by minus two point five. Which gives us -2.38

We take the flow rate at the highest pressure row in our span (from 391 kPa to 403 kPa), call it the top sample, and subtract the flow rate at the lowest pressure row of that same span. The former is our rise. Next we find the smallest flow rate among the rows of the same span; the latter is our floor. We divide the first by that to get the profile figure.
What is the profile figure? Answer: -0.97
